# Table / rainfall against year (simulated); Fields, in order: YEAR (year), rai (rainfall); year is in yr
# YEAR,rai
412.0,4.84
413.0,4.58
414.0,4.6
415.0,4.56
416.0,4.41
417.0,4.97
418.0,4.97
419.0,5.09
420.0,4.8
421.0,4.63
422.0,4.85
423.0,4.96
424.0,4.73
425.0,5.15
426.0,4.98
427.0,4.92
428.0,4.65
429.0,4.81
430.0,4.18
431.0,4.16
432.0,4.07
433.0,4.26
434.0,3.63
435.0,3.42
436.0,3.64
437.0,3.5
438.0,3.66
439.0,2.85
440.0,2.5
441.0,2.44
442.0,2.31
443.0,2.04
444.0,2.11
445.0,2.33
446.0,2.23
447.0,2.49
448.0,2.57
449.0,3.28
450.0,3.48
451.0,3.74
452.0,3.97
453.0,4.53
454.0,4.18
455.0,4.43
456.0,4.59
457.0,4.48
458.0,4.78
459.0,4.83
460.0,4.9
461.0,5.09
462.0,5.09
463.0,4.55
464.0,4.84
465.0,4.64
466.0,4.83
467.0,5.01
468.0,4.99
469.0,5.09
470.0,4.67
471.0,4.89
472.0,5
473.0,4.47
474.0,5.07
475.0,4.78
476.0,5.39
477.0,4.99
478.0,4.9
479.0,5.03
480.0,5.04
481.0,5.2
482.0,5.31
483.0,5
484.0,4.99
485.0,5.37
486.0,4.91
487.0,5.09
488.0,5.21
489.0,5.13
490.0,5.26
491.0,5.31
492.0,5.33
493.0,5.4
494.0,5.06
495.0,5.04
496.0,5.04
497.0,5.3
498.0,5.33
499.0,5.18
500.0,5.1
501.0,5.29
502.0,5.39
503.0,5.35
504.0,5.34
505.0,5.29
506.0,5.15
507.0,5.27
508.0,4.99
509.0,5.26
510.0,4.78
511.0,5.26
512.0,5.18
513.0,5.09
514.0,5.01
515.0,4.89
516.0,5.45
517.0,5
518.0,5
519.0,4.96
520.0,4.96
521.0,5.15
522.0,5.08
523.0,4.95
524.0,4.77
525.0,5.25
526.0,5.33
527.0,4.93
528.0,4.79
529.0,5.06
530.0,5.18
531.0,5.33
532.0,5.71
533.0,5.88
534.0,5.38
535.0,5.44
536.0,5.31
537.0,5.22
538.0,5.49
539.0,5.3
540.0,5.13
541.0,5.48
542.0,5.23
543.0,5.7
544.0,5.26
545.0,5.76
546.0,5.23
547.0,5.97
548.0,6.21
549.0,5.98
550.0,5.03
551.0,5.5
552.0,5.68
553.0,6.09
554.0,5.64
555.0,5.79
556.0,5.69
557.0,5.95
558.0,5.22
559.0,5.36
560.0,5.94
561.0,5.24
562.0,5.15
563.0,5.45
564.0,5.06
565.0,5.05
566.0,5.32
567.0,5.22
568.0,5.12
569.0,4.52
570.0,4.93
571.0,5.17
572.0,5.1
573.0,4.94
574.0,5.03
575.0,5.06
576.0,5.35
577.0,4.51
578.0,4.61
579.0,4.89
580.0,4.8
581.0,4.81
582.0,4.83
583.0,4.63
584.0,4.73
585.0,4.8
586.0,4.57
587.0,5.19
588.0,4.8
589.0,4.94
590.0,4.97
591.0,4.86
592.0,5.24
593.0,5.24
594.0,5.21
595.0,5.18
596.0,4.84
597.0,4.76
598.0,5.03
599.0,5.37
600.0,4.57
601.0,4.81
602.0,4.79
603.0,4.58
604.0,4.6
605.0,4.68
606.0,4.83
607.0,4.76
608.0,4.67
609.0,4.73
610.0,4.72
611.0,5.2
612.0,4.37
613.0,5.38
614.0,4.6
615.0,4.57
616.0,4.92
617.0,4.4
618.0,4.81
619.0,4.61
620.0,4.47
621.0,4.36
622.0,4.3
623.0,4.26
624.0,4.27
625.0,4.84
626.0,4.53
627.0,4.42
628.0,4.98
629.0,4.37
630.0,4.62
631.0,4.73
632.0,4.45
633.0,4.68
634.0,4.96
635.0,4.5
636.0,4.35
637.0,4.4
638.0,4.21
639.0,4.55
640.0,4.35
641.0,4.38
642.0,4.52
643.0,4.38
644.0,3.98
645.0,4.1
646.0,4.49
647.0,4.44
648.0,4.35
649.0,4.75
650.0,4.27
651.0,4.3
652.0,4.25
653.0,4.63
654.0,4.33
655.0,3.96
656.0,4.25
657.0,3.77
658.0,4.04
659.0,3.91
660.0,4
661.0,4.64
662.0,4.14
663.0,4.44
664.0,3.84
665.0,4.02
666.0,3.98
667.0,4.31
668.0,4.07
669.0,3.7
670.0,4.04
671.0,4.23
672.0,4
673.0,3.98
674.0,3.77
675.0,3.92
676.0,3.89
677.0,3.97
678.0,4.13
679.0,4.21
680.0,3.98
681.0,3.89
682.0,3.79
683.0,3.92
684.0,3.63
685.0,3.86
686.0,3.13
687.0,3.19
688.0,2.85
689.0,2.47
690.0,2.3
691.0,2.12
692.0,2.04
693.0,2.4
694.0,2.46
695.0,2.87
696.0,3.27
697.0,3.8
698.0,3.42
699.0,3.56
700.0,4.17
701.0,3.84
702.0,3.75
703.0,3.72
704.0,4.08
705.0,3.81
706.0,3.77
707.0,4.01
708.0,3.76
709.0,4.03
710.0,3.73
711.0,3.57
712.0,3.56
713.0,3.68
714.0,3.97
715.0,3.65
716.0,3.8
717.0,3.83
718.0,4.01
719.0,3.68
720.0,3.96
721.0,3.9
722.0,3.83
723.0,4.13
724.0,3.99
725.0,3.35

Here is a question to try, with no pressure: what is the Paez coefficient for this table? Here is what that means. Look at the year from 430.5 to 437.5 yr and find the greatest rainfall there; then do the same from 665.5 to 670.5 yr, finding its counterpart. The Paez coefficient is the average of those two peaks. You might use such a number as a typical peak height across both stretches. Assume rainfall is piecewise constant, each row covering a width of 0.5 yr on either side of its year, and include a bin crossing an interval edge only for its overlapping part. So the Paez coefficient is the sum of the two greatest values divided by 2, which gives 4.3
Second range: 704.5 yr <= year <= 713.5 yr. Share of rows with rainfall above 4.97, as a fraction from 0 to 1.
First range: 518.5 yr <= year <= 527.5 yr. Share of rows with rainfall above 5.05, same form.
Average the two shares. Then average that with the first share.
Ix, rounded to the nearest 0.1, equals 0.3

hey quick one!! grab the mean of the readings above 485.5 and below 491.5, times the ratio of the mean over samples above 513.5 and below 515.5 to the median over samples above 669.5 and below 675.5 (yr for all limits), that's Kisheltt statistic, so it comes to 6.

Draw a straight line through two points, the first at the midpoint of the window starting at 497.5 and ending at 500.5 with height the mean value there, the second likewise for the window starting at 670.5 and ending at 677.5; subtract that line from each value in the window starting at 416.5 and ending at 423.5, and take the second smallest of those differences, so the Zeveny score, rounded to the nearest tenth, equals -1.0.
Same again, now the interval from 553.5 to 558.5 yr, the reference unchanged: 0.8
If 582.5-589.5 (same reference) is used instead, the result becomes 0.0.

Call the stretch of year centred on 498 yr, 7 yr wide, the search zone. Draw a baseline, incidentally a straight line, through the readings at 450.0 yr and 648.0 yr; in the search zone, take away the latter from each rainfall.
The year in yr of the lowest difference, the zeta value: 496.0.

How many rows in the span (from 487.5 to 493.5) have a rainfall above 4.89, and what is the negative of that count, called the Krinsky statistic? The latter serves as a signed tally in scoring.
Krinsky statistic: -6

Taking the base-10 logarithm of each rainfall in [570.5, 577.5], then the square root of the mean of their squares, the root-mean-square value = 0.701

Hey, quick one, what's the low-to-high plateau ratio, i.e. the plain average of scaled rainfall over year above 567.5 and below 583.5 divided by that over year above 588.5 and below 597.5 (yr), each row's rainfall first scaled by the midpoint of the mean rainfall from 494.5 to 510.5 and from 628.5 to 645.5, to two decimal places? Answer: 0.97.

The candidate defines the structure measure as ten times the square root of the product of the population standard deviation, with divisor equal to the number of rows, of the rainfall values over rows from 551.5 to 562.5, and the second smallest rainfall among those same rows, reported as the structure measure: 12.7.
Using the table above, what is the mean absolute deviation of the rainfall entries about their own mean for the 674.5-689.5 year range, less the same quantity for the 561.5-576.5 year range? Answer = 0.25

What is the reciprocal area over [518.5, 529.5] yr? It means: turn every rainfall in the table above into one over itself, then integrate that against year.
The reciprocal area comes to 2.2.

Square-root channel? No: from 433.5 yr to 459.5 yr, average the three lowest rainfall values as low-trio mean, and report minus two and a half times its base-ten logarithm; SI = -0.82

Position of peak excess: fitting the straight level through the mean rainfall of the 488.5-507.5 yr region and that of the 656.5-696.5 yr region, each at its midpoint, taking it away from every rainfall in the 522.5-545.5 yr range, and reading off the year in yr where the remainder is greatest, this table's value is 533.0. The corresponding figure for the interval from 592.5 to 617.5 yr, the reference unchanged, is 613.0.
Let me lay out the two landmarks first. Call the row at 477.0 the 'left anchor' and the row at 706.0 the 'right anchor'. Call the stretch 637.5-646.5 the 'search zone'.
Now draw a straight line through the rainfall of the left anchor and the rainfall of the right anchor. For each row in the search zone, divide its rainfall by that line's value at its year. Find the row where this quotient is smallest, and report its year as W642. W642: 644.0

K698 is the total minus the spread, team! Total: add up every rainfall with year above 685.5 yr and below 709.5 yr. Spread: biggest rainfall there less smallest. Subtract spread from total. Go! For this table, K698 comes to 77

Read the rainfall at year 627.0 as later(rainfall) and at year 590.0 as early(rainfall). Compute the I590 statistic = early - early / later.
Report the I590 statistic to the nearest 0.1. 3.8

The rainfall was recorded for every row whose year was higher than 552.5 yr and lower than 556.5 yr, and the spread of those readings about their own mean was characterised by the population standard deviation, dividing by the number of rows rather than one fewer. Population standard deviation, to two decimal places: 0.17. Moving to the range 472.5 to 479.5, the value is 0.26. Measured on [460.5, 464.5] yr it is 0.22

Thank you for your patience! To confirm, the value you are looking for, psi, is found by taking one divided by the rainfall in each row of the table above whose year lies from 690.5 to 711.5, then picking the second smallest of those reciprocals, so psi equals 0.25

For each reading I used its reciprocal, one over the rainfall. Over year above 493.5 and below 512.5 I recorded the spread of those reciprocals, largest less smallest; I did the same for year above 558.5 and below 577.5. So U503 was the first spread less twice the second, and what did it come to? -0.08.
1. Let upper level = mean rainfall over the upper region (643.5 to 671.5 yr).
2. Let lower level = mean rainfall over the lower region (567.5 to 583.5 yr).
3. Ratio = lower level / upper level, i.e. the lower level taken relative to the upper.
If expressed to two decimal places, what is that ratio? 1.17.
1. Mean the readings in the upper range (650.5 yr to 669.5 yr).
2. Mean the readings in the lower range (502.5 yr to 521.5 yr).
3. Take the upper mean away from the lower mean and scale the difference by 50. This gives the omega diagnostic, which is 49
